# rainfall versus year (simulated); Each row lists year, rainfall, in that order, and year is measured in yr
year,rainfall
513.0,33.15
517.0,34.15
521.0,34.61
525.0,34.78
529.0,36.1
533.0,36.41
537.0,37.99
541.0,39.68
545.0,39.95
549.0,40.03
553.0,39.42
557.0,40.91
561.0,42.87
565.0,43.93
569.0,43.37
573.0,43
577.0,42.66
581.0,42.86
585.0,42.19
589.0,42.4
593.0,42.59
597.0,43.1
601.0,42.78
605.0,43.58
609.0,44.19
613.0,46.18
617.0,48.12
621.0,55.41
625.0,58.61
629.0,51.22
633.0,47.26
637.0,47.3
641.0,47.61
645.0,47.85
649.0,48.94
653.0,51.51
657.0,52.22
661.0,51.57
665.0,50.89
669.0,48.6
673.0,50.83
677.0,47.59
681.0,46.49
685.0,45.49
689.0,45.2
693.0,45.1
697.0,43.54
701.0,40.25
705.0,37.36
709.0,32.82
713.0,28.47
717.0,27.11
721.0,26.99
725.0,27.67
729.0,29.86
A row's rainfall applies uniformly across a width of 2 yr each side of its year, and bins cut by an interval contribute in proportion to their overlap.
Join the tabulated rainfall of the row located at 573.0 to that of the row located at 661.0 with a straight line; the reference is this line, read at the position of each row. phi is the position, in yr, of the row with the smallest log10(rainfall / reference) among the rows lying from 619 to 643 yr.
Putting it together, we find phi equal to 641.0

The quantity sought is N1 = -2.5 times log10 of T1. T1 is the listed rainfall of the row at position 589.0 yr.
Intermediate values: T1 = 42.4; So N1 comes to -4.07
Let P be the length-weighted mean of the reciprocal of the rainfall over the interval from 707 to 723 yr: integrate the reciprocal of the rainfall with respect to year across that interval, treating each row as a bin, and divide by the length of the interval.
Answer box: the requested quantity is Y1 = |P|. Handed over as 0.035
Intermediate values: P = 0.0349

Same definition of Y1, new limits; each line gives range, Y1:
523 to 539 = 0.028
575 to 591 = 0.024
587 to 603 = 0.023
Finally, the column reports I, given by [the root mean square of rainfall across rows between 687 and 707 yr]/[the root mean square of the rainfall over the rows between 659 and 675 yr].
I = 0.84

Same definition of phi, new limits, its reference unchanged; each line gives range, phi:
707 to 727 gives 721.0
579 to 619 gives 601.0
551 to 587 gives 585.0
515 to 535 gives 525.0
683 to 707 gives 705.0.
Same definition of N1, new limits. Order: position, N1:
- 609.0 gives -4.11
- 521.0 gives -3.85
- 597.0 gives -4.09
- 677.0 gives -4.19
